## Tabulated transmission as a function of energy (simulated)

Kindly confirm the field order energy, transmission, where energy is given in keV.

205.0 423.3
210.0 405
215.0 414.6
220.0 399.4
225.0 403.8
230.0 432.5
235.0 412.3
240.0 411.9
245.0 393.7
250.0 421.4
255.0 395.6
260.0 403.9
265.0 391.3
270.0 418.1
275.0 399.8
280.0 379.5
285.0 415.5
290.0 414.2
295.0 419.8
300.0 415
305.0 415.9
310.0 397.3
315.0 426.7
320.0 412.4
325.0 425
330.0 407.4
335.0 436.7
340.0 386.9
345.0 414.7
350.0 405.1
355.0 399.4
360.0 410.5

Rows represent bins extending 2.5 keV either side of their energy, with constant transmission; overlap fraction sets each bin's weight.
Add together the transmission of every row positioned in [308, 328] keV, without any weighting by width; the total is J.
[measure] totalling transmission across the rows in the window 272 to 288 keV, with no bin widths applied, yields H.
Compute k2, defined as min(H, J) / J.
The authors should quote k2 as 0.7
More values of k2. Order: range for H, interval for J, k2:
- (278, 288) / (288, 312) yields 0.4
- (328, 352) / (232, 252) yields 1.0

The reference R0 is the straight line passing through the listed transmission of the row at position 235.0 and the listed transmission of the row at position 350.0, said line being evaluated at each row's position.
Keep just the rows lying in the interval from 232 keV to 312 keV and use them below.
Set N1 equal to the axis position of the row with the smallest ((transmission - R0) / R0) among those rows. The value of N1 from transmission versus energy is 280.0 keV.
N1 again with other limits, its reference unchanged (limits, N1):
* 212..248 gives 245.0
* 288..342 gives 340.0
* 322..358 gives 340.0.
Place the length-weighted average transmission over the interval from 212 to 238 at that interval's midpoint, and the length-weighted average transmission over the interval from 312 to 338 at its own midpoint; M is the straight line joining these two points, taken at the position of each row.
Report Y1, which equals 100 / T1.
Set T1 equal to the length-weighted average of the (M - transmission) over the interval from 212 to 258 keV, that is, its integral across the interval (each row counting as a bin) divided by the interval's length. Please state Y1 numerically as 26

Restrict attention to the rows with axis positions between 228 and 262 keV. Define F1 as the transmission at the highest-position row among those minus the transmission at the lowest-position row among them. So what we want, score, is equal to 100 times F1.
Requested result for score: -2860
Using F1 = -29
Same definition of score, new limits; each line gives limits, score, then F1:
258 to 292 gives 1030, 10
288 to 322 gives -180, -2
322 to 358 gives -2560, -26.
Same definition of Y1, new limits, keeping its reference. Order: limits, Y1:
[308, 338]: 34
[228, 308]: 14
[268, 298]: 11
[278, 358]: 11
